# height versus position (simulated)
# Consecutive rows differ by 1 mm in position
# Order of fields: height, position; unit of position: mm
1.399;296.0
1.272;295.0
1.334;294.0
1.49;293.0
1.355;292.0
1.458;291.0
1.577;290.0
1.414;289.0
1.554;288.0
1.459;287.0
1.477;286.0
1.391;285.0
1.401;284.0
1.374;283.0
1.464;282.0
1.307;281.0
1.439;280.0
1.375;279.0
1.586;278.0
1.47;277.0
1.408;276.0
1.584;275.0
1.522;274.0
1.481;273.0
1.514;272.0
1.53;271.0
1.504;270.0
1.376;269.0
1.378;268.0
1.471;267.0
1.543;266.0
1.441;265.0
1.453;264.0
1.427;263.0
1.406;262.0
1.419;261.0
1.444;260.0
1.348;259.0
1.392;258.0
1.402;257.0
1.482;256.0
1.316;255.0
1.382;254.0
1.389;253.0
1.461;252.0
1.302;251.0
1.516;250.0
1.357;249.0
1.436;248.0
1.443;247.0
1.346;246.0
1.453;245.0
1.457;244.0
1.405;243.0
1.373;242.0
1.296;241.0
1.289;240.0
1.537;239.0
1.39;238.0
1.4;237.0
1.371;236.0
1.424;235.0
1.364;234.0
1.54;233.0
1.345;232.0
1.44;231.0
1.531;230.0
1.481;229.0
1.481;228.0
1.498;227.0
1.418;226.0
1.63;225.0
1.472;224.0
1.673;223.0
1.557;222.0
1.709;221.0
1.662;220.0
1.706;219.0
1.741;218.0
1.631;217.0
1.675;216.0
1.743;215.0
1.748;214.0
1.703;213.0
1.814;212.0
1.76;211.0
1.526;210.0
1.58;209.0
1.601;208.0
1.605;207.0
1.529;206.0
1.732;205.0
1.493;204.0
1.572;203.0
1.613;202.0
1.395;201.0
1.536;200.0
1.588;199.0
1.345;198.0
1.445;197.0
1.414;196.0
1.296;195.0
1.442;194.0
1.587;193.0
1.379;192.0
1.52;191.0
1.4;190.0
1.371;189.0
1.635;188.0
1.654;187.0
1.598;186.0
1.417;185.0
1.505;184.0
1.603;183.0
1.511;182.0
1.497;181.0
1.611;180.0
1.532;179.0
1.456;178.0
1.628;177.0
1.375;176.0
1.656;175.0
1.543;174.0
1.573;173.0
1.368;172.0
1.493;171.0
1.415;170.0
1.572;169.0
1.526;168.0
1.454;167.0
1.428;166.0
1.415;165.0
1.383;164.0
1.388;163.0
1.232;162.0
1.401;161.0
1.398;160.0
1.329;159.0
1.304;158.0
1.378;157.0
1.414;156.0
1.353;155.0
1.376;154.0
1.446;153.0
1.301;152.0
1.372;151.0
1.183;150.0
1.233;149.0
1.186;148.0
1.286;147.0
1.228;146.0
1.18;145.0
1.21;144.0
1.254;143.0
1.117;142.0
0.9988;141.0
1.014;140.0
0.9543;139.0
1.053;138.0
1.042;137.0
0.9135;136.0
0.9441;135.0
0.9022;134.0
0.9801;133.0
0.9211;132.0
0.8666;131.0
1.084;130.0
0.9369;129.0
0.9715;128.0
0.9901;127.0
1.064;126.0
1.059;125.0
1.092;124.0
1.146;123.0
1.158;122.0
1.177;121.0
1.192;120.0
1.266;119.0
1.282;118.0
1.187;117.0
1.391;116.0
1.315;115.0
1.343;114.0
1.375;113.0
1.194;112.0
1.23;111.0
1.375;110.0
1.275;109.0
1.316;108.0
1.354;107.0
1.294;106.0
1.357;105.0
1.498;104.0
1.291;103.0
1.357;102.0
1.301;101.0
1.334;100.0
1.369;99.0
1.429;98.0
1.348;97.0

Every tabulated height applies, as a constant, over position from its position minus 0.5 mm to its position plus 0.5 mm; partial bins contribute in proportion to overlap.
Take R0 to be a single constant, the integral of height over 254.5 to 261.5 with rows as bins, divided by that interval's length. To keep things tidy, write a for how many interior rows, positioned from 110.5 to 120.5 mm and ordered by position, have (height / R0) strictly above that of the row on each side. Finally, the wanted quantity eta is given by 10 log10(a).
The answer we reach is 4.8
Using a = 3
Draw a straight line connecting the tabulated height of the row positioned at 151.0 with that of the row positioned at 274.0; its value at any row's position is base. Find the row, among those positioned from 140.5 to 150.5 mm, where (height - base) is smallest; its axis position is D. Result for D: 141.0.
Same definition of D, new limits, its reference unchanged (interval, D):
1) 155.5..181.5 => 162.0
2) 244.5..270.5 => 251.0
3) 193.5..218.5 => 195.0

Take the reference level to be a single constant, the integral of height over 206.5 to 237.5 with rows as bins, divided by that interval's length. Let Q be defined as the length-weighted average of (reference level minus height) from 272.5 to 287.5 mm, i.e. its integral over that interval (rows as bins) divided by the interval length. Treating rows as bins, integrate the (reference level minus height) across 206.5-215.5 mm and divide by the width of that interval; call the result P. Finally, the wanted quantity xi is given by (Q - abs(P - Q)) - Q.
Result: -0.23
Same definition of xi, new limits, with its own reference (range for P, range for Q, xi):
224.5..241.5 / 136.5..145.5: -0.35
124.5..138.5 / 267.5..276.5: -0.50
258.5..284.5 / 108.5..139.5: -0.33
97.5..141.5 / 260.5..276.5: -0.29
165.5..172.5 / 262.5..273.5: 0.00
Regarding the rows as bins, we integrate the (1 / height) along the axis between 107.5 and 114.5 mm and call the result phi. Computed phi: 5.4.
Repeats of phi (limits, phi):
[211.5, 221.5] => 5.8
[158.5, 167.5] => 6.5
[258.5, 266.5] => 5.6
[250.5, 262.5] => 8.6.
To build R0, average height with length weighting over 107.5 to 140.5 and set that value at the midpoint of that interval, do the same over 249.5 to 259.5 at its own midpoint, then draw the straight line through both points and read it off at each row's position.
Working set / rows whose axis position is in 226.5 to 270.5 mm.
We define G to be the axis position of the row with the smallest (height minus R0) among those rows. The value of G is 251.0 mm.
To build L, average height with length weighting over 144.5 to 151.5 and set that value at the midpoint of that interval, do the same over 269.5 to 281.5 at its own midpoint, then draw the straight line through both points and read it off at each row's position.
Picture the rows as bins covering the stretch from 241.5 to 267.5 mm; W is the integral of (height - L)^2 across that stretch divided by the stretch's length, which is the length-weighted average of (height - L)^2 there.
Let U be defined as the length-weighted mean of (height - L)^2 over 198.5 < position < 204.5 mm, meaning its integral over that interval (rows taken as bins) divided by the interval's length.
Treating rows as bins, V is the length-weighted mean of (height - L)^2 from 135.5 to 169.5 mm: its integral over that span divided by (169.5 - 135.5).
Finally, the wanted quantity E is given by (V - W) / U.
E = 0.4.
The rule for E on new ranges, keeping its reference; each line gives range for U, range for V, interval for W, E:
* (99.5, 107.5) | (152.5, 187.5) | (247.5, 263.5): 0.9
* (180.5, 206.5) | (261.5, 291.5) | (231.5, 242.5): 0.0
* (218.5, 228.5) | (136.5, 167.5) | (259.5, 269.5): 0.3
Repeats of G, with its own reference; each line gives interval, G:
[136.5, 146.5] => 139.0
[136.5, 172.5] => 139.0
